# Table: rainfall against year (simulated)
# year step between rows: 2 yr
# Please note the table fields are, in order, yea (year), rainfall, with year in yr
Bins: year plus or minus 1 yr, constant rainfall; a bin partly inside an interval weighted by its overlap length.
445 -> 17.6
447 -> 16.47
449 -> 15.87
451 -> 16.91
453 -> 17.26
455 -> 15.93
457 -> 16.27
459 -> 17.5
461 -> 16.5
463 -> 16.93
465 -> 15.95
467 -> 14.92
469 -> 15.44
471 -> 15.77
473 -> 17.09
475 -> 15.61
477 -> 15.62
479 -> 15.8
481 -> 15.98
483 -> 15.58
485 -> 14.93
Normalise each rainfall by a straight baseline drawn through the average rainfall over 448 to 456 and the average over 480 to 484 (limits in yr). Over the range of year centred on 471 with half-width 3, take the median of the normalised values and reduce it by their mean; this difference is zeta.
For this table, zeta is -0.021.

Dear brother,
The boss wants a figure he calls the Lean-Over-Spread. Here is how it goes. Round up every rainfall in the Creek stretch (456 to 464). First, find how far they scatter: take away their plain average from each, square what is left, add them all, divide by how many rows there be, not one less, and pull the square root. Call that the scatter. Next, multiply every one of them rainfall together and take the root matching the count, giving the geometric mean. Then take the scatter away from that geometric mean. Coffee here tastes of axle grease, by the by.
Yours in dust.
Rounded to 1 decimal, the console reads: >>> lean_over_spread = 16.3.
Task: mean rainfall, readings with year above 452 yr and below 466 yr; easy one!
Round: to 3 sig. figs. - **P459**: 16.6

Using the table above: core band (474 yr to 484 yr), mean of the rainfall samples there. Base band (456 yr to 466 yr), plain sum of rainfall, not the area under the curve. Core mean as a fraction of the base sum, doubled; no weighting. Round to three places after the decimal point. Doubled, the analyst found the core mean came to 0.378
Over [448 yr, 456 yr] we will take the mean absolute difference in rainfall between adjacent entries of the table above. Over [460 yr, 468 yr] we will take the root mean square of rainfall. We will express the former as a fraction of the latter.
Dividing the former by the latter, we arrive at 0.056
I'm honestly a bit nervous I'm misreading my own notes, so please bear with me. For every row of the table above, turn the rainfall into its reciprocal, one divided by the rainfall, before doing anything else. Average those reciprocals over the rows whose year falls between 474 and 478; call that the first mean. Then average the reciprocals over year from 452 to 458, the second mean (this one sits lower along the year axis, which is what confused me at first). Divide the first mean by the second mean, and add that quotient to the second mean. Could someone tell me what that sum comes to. 1.12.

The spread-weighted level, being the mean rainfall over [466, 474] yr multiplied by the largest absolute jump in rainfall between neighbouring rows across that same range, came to 20.9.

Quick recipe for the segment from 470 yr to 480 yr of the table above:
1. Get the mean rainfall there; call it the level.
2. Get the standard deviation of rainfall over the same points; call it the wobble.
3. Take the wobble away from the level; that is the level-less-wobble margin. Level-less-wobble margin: 15.4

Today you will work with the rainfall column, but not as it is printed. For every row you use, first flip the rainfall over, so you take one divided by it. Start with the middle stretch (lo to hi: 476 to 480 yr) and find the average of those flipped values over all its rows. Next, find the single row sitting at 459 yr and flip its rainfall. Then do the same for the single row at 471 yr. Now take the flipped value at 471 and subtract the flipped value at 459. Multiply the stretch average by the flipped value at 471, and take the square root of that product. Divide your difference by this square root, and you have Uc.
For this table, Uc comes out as 0.10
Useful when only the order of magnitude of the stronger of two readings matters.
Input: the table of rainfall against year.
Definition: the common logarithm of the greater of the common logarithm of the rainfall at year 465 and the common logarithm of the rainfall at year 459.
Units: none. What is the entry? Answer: 0.094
